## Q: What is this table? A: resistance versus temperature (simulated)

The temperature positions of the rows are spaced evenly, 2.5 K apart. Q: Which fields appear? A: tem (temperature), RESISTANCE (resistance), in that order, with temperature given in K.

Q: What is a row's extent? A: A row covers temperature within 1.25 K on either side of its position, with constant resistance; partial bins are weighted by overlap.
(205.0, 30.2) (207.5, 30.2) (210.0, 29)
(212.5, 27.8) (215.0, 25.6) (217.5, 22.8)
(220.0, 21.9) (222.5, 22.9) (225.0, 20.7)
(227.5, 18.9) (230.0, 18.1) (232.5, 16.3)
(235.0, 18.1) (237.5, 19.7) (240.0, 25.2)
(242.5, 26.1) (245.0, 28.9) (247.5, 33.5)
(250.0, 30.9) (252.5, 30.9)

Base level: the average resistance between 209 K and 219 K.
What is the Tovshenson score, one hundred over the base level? 3.8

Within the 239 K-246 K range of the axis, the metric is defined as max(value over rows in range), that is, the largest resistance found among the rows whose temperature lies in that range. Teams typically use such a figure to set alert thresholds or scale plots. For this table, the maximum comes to 28.9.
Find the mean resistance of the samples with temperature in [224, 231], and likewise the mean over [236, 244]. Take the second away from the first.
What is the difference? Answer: -4.4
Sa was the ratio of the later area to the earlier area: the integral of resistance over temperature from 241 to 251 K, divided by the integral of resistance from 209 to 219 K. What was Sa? 1.1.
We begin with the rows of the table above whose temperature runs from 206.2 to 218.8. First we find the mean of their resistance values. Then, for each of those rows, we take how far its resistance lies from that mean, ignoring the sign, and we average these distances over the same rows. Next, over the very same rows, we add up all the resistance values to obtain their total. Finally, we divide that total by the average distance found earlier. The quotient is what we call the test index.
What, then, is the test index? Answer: 59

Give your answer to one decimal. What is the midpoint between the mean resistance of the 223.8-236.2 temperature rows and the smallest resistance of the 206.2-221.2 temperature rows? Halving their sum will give 20.2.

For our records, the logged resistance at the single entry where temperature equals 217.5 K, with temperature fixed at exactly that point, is 22.8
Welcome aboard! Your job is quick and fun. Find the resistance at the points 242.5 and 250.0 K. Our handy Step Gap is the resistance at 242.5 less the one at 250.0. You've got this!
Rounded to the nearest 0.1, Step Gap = -4.8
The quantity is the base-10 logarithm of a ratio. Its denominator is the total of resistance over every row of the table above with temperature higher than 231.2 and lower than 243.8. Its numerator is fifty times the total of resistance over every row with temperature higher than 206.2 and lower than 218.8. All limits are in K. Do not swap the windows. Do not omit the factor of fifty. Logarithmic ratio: 1.81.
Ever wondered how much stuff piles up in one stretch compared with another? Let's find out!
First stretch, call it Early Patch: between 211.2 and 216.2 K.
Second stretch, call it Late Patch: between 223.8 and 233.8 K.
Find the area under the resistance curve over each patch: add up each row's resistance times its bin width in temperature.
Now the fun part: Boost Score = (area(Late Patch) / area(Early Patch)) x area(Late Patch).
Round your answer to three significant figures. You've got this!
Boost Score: 256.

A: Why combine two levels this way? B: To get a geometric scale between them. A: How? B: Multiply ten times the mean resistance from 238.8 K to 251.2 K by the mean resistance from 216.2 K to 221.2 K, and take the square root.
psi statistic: 80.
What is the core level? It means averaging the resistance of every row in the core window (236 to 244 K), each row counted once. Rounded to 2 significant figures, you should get 24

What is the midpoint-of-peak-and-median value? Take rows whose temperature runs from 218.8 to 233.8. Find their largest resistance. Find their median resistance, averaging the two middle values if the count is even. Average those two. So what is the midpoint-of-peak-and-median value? 21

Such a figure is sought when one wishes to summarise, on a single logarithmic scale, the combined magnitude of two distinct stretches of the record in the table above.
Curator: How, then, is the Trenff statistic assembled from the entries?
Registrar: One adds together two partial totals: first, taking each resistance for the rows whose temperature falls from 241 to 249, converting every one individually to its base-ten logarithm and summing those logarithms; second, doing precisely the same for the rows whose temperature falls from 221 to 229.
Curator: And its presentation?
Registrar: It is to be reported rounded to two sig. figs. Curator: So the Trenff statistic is 8.4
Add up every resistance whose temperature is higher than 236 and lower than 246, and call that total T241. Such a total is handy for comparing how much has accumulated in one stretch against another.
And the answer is 100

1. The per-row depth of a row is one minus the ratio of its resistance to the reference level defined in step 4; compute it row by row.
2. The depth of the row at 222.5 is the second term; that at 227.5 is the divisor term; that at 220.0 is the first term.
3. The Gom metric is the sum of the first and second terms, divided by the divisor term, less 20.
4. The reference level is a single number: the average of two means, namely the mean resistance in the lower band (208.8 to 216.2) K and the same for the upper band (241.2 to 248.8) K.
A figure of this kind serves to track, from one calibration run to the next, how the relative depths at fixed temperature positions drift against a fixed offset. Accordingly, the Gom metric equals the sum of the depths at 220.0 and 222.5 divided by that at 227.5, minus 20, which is -18.7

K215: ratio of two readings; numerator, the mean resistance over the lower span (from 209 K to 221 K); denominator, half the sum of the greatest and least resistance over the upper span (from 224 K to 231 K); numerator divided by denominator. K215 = 1.31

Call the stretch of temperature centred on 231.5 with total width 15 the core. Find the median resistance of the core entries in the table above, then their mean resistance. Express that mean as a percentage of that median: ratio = 101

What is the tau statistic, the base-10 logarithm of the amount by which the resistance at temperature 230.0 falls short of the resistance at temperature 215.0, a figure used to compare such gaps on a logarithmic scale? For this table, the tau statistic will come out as 0.88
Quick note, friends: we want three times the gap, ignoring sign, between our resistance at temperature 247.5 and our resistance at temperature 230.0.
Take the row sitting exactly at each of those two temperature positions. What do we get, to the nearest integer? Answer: 46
